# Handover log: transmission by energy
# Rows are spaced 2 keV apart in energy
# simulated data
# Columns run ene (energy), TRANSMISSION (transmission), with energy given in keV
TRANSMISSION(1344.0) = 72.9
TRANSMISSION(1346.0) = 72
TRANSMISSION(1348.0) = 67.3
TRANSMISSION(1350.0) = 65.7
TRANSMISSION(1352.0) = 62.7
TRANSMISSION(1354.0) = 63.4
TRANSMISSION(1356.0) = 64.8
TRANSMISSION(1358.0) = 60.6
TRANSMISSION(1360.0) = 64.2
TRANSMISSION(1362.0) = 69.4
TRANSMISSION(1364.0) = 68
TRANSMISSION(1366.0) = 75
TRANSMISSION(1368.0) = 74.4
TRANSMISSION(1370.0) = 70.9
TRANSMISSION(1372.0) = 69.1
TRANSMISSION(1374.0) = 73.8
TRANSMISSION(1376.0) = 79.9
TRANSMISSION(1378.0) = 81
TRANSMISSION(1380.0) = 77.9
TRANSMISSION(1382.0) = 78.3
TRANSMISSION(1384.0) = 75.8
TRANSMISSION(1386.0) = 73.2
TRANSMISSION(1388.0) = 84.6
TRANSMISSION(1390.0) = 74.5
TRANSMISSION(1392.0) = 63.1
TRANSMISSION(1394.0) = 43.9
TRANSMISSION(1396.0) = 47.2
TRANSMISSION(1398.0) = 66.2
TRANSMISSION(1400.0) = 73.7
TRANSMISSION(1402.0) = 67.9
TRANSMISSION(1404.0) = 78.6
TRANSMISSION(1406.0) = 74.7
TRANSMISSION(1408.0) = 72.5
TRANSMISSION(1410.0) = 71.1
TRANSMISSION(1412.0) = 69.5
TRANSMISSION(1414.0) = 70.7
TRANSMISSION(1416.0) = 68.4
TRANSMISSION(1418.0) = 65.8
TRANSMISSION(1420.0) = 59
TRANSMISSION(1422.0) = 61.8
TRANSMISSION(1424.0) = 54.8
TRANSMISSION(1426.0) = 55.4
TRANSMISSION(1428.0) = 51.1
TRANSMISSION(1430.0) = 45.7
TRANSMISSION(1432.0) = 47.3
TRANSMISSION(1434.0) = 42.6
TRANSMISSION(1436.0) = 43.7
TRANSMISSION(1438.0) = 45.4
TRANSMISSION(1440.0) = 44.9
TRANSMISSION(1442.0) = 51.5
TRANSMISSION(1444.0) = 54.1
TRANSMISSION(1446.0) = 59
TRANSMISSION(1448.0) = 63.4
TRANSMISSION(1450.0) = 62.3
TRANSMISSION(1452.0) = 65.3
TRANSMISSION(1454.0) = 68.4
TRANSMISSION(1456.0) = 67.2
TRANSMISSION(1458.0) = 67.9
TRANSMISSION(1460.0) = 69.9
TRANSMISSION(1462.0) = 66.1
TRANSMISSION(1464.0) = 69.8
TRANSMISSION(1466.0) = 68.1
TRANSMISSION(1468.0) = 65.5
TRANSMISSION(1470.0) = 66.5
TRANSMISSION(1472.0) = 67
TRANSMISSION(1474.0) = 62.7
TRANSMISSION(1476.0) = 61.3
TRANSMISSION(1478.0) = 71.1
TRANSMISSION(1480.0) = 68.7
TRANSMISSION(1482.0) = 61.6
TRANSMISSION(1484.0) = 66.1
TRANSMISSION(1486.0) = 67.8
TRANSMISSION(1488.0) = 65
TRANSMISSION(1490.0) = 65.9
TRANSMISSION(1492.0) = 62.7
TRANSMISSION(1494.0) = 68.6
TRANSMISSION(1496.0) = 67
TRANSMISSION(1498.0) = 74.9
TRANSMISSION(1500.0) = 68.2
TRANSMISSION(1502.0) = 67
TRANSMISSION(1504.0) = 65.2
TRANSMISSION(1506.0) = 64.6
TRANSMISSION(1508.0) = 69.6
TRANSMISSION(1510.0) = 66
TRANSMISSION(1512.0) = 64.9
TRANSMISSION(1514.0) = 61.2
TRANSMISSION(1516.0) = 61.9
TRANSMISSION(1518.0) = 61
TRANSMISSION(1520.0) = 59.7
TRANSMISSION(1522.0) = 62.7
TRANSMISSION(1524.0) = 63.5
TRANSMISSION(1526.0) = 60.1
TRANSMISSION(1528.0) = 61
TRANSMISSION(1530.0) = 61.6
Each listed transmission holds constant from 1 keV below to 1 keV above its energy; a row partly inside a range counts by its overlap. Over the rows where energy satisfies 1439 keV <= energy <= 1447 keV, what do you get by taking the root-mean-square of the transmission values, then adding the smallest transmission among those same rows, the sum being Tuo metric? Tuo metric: 98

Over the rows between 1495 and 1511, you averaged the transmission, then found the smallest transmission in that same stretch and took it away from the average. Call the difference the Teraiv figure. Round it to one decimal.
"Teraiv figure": 3.2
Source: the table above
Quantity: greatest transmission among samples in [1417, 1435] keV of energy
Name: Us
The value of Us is 65.8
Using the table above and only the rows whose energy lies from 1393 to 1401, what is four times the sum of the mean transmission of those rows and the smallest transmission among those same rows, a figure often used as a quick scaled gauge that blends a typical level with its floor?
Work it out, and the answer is 407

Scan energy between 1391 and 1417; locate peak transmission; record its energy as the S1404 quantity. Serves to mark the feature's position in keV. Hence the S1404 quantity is 1404.0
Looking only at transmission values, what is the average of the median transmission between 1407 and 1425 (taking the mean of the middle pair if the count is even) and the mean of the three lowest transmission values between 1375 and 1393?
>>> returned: 69.3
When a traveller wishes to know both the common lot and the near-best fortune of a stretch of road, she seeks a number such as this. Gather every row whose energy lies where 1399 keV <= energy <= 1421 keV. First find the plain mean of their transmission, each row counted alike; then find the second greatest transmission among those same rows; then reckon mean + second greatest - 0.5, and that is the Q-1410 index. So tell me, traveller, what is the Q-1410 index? 144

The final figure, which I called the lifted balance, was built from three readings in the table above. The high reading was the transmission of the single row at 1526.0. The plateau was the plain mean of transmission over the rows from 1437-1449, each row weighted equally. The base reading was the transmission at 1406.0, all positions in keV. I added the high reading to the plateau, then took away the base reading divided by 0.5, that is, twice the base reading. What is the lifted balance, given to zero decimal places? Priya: -36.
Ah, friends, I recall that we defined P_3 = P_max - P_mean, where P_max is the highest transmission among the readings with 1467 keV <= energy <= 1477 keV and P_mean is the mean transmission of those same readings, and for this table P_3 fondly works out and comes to 2.4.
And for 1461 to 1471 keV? 2.6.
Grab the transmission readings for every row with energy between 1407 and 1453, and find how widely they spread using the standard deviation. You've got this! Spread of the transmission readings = 10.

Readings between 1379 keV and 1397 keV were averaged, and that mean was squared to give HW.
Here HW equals 4723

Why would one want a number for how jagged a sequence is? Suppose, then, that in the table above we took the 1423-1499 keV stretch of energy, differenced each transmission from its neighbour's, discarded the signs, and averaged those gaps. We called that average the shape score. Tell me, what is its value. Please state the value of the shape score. 3.1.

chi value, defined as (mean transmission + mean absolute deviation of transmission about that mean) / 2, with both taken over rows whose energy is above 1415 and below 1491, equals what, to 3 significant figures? 33.9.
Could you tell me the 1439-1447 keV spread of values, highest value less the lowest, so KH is 14.1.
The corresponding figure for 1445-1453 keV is 6.3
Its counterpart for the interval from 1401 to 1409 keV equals 10.7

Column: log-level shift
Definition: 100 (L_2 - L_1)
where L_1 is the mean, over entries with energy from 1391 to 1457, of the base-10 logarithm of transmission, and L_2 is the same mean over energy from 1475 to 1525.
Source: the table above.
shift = 5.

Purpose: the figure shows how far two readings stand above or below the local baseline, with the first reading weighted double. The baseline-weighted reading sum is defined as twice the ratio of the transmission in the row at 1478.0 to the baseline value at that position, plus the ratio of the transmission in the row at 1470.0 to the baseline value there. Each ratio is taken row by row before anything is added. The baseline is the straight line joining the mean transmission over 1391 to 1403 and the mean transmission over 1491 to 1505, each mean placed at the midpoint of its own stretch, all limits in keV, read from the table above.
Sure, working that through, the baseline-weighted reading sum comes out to 3.16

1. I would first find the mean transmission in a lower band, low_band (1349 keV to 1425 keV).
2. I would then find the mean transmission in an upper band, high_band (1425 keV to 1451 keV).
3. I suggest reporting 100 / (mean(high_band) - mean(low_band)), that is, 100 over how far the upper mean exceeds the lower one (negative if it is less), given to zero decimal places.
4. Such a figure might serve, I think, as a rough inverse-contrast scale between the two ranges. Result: -6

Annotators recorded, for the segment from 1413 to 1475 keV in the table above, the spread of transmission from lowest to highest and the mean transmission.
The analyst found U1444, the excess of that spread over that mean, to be -32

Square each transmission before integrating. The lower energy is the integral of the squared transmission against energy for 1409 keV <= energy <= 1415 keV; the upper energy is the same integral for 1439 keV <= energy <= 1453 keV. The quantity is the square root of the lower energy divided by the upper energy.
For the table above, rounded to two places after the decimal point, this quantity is 0.80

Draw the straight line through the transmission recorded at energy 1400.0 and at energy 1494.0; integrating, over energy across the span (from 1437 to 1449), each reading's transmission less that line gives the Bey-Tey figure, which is -220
